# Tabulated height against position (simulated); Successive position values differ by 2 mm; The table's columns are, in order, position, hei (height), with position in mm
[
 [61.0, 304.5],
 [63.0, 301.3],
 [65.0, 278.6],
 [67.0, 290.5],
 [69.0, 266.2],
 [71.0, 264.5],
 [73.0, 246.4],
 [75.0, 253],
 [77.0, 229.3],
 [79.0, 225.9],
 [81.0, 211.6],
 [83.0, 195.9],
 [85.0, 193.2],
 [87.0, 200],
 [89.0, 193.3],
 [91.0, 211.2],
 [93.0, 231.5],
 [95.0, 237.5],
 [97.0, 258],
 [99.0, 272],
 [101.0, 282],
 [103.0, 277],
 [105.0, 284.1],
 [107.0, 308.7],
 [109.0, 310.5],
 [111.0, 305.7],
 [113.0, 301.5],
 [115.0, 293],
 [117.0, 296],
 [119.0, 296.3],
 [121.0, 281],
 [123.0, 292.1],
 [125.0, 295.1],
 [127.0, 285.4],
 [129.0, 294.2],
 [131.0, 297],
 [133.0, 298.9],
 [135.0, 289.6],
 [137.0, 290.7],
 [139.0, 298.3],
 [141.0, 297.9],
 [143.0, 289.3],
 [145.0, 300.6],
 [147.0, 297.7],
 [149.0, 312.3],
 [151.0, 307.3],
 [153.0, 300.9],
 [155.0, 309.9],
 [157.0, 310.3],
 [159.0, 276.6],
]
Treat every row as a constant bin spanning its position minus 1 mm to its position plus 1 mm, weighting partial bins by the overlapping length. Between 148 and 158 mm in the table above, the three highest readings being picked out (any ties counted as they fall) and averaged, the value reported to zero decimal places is 311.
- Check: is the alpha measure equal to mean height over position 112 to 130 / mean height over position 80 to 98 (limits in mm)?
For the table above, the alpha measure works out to 1.36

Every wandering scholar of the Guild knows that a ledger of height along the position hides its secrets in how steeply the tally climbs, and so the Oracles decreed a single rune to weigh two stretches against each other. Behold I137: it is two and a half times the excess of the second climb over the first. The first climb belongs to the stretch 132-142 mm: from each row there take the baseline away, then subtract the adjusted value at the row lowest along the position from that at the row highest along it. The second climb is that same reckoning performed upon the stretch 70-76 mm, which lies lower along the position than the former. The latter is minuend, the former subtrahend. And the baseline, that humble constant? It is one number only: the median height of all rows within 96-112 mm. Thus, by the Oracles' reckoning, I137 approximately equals -26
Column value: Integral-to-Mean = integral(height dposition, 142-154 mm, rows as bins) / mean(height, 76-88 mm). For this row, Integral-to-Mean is 17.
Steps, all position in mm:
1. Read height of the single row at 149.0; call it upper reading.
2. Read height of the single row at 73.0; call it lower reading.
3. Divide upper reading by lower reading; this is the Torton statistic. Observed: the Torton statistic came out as 1.3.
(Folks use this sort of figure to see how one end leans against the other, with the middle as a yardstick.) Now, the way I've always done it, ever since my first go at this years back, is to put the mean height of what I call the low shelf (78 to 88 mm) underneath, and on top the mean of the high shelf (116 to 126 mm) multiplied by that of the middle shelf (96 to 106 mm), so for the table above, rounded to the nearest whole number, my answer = 391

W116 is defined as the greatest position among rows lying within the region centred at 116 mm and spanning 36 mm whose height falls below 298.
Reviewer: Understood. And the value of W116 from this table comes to 131.0 mm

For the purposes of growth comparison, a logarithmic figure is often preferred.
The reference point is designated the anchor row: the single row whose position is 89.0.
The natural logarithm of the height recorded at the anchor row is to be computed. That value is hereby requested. 5.26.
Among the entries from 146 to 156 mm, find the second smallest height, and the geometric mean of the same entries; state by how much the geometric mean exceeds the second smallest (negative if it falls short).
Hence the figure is 4.7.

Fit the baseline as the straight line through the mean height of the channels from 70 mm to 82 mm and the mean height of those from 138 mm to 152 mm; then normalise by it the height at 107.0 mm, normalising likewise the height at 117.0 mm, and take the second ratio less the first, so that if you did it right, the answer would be -0.08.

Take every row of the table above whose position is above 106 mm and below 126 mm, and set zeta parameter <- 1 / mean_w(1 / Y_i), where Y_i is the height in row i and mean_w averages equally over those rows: 298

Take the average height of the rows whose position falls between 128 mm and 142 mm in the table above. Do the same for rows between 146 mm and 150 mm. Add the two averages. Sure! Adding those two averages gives 600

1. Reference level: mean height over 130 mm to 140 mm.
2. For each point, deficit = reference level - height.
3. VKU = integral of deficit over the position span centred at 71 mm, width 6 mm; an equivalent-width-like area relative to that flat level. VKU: 215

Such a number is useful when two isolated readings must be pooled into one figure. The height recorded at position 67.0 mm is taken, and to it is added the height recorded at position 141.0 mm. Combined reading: 588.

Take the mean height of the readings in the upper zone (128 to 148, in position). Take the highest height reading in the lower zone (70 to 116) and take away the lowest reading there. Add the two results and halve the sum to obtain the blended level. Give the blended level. 206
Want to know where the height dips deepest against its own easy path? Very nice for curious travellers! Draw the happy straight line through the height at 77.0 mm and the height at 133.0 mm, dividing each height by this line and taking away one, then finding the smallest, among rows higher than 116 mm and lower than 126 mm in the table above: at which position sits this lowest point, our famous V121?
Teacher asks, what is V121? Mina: 121.0 mm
